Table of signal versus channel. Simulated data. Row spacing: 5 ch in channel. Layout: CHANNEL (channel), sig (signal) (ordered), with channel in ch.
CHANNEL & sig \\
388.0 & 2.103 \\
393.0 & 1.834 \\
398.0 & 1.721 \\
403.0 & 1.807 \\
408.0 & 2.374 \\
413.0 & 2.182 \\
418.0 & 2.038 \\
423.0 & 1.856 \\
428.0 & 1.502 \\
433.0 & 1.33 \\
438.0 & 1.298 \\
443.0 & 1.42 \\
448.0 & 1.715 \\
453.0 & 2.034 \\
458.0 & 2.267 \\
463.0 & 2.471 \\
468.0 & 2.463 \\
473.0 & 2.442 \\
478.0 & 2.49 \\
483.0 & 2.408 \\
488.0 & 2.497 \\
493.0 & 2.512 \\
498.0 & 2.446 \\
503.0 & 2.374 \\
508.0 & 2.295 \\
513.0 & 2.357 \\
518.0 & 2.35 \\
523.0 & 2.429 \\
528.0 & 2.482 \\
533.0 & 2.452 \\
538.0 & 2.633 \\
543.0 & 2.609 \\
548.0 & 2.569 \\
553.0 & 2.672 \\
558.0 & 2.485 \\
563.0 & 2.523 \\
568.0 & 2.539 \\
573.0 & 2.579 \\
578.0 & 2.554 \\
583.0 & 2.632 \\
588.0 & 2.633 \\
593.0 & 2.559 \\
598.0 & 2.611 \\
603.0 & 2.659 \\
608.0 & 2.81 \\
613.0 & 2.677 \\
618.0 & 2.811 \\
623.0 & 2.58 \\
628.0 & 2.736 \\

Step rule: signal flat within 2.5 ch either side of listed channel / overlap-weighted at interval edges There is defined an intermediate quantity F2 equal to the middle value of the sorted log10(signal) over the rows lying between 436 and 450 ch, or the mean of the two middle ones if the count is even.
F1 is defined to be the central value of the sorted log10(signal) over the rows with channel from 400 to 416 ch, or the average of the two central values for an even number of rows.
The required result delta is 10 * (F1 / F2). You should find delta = 22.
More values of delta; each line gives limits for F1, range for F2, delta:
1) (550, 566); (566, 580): 10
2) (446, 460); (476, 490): 8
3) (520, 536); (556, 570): 10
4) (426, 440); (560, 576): 3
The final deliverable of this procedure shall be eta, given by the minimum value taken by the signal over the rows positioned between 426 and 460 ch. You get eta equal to 1.298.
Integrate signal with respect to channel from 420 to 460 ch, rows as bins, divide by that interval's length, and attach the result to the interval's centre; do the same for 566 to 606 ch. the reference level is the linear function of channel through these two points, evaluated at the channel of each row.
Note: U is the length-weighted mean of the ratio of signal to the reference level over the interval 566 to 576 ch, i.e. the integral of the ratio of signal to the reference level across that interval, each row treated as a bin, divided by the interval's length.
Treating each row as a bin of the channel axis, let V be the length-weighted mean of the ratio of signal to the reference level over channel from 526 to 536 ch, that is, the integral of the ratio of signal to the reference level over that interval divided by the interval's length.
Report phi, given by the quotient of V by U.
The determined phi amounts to 1.08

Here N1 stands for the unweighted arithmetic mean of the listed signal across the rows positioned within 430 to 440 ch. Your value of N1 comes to 1.31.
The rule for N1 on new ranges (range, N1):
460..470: 2.47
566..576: 2.56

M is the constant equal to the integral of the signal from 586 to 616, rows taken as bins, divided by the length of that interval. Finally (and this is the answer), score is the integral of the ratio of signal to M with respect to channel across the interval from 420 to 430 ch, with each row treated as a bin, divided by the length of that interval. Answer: 0.6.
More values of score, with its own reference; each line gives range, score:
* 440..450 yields 0.6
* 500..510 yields 0.9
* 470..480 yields 0.9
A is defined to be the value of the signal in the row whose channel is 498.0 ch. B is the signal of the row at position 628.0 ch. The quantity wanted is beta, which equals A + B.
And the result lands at 5.2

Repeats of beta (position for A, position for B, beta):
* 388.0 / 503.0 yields 4.5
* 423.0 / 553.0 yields 4.5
